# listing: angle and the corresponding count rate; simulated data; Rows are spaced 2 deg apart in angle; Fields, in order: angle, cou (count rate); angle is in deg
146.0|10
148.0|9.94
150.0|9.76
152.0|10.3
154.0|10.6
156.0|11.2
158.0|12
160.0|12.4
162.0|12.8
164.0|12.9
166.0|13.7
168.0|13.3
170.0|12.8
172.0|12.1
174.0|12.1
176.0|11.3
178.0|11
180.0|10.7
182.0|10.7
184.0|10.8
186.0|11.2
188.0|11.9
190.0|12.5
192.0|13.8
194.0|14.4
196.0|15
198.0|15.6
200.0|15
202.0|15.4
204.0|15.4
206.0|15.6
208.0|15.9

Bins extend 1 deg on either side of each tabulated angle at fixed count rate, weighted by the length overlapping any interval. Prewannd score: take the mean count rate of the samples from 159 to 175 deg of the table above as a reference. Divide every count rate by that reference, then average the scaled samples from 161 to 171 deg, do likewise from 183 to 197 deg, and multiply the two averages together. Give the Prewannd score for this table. 1.03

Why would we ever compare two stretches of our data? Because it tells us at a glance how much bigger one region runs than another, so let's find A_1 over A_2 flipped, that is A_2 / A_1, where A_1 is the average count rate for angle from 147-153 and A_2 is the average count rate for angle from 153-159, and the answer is 1.13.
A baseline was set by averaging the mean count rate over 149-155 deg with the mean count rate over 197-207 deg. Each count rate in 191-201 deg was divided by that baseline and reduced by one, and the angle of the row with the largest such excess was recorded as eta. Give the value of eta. 198.0 deg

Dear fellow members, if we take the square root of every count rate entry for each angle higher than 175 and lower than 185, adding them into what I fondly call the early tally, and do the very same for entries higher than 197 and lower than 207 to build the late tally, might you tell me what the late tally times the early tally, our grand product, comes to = 324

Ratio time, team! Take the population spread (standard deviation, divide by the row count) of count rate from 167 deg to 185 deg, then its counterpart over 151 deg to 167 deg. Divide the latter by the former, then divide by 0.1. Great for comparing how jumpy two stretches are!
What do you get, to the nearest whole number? 12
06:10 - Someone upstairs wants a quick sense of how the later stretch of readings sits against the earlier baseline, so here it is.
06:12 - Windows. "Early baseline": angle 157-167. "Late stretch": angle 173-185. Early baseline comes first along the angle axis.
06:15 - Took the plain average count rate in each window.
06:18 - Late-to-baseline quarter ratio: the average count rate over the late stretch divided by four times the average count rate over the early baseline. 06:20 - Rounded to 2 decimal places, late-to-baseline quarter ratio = 0.22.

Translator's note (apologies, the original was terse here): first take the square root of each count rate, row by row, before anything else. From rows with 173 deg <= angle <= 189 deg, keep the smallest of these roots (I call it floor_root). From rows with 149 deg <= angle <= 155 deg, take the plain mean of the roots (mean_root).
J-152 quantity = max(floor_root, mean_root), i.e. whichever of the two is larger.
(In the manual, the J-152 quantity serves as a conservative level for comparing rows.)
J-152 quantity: 3.27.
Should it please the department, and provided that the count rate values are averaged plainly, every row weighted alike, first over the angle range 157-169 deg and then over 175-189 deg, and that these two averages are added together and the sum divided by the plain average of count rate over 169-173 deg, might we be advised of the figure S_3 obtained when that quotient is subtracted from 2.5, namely 0.58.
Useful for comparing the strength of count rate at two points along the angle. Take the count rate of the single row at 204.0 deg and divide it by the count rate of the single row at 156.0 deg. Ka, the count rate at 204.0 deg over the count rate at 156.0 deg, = 1.4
